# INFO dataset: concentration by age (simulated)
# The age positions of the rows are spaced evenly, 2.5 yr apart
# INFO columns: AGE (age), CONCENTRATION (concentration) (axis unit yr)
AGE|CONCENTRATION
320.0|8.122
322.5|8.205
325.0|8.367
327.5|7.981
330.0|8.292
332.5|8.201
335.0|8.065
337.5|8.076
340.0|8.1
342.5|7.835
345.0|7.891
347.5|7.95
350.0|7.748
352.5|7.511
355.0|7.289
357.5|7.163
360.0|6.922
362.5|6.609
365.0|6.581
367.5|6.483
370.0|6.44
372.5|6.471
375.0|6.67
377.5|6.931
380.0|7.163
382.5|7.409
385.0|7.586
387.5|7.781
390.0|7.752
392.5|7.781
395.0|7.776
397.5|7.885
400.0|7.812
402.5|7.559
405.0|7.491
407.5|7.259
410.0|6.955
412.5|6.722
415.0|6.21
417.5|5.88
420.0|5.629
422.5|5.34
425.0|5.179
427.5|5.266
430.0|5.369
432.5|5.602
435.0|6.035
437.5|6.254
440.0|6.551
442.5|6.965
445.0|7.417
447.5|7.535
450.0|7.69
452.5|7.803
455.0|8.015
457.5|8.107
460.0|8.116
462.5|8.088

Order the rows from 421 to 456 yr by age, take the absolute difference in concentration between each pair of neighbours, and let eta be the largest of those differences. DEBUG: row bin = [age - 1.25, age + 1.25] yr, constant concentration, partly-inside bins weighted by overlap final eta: 0.45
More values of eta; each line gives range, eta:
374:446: 0.51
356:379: 0.31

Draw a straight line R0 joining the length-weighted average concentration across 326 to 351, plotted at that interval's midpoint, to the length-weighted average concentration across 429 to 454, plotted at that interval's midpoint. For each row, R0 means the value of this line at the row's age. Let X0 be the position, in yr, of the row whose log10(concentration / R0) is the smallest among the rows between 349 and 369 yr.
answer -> 367.5 yr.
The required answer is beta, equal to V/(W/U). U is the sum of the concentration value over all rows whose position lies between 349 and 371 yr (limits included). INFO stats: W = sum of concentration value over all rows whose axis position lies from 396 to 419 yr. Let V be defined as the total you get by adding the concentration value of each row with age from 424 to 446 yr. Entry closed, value 54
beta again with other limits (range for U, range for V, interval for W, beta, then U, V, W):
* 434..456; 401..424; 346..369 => 59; 64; 59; 64.3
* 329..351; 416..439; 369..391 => 57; 72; 51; 64.2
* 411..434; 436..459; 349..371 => 54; 51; 66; 62.7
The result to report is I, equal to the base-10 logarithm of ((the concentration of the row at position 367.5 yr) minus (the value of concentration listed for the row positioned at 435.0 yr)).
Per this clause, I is -0.3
